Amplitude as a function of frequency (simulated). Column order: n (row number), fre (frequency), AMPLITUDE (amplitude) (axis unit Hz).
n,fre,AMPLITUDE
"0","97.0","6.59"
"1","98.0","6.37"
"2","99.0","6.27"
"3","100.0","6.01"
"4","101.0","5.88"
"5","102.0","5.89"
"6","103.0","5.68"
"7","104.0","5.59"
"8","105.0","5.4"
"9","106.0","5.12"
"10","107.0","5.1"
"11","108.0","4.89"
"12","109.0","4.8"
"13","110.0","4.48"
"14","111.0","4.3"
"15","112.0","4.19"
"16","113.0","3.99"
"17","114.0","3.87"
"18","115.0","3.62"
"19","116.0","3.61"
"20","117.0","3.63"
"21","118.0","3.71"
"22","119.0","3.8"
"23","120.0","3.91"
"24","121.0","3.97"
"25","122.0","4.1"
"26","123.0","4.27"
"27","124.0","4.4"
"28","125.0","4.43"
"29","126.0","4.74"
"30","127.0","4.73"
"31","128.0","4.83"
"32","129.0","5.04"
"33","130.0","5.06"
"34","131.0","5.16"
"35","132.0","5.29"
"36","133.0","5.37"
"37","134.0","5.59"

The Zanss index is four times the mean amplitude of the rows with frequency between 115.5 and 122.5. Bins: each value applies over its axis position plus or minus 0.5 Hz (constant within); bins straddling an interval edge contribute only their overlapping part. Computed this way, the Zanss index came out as 15.3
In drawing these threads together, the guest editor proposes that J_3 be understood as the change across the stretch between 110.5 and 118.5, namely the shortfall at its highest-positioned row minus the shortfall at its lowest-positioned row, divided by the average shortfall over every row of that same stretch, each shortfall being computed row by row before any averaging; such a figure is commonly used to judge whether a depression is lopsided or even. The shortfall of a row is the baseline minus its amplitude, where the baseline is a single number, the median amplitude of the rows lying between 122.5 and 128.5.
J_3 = 0.8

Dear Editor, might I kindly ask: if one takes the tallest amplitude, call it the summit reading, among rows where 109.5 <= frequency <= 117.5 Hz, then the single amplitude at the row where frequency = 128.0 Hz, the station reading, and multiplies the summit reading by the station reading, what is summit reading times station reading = 21.6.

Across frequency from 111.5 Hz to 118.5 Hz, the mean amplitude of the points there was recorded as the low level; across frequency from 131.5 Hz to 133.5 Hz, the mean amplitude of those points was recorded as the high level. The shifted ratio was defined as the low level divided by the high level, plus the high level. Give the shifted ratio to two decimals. 6.04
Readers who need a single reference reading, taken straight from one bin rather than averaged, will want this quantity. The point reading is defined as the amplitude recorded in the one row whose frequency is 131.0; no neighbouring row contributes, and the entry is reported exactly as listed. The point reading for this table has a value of 5.16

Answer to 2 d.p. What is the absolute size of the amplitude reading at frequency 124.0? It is 4.40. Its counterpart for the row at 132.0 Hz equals 5.29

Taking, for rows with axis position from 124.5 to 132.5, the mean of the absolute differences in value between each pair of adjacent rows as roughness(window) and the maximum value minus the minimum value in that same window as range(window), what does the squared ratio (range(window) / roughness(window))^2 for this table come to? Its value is 47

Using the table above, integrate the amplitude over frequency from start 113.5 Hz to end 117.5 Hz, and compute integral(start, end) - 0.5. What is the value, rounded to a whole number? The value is 14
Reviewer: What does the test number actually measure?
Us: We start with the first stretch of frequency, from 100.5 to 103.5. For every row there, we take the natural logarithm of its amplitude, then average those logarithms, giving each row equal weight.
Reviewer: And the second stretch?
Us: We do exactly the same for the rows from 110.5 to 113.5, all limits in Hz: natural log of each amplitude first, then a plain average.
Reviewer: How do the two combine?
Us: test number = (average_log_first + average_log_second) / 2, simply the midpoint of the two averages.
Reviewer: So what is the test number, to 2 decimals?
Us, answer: 1.59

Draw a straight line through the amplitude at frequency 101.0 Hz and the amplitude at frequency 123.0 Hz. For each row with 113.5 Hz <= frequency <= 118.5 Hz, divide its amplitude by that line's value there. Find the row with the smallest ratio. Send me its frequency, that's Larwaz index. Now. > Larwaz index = 115.0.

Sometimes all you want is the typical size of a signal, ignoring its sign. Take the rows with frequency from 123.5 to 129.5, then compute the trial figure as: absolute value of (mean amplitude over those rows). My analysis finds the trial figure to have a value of 4.7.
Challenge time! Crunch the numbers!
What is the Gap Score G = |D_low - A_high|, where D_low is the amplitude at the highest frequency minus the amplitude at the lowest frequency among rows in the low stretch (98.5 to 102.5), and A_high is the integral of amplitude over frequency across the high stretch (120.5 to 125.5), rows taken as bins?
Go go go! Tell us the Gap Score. 22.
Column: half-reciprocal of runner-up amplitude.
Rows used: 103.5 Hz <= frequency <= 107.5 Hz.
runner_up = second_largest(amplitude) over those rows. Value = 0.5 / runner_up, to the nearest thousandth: 0.093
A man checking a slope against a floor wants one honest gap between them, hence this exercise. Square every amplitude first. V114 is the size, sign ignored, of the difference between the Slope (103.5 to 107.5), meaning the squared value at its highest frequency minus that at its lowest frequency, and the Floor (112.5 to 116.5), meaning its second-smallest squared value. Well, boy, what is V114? 18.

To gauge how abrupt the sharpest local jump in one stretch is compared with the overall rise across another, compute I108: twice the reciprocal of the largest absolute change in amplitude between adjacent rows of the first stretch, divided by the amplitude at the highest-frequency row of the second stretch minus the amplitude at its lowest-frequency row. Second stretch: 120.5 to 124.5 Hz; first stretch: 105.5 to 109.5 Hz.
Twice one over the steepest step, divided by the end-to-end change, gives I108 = 22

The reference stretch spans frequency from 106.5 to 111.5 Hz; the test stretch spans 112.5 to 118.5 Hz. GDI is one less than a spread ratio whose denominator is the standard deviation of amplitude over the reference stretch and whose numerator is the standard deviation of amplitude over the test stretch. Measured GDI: -0.5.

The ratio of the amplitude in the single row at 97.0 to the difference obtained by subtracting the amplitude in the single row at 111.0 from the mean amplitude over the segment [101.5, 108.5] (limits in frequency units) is 6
